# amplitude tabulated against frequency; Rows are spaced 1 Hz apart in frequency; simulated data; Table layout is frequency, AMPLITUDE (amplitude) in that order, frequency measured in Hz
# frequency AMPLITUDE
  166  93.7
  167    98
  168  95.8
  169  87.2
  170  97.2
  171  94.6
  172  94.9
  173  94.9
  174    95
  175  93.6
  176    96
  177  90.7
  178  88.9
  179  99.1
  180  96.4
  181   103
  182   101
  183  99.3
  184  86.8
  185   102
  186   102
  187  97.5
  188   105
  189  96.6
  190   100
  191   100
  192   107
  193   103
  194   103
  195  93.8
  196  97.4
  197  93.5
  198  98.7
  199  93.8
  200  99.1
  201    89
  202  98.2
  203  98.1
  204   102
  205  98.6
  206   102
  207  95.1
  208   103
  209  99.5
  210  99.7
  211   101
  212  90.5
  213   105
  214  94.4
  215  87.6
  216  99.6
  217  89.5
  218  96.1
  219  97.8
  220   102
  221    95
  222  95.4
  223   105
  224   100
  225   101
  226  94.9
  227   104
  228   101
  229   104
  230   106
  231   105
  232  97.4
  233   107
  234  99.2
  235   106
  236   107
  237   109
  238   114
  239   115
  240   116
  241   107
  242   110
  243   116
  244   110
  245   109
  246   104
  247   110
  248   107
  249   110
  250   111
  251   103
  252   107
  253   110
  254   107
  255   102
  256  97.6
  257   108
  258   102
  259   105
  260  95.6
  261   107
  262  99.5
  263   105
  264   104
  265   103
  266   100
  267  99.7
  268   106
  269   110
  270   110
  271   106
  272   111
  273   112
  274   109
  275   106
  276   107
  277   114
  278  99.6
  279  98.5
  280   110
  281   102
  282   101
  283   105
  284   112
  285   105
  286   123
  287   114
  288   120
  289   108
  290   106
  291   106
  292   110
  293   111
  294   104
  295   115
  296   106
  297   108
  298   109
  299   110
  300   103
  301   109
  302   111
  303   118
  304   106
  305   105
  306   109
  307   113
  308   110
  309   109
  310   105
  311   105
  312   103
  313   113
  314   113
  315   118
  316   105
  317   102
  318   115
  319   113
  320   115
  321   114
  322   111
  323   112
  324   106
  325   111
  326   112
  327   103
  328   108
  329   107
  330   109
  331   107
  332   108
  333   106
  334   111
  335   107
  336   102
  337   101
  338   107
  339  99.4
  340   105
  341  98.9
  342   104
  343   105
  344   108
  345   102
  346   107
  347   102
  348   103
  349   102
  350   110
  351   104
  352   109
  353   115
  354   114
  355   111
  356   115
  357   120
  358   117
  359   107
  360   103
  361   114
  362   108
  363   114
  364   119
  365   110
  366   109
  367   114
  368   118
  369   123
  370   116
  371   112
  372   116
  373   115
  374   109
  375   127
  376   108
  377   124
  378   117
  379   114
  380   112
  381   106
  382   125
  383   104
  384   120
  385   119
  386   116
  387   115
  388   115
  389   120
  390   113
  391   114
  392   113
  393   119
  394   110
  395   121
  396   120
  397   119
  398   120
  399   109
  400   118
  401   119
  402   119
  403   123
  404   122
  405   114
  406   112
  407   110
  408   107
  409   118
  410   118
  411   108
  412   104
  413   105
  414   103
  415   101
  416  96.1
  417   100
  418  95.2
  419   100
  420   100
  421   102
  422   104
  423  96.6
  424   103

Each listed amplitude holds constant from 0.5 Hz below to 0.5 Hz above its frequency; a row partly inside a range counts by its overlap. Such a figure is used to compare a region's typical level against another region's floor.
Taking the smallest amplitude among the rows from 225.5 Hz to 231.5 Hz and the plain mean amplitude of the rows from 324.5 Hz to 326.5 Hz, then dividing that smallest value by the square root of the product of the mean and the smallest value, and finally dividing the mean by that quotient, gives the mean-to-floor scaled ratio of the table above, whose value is 121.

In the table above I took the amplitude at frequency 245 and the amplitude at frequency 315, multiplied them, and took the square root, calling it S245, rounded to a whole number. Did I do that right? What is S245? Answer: 113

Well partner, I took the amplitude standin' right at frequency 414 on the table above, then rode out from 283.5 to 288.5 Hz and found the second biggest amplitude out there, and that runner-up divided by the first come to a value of 1.17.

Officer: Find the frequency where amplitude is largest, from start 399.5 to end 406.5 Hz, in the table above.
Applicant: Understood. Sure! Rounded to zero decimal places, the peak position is 403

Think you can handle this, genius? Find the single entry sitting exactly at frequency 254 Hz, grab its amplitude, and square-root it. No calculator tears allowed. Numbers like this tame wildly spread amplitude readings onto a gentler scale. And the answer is 10.34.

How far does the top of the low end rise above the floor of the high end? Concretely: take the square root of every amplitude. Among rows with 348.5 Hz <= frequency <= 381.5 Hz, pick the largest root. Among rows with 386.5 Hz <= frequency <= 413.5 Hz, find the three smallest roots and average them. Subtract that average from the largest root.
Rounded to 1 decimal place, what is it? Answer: 1.0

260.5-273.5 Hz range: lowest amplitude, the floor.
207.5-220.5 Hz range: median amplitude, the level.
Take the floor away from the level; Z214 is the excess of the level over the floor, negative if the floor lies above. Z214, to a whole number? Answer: 0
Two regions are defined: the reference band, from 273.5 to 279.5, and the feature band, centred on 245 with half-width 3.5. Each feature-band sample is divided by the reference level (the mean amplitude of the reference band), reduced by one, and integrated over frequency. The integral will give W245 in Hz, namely 0.25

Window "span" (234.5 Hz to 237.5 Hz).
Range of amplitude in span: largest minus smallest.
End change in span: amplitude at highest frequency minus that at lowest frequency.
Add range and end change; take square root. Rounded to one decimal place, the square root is 2.4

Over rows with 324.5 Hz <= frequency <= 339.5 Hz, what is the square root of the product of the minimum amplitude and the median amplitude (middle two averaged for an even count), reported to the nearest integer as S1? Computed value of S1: 103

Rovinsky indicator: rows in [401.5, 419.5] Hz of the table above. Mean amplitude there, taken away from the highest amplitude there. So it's 14.4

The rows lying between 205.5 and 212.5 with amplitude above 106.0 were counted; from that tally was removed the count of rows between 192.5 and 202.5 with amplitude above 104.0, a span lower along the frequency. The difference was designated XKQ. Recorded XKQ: 0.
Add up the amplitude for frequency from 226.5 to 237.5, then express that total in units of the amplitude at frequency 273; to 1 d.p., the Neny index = 10.2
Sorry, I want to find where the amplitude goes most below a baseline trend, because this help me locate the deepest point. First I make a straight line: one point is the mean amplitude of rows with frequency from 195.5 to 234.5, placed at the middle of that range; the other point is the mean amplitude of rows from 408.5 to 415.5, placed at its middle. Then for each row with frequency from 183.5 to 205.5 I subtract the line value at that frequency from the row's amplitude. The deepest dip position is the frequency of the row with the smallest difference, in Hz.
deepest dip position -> 184 Hz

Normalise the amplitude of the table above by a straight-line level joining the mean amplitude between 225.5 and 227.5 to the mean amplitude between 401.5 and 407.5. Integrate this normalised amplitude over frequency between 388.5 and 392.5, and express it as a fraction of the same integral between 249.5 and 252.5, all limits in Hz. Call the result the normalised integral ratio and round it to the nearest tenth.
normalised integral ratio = 1.3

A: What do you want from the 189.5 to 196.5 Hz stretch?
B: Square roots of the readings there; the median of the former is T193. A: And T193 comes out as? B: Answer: 10.0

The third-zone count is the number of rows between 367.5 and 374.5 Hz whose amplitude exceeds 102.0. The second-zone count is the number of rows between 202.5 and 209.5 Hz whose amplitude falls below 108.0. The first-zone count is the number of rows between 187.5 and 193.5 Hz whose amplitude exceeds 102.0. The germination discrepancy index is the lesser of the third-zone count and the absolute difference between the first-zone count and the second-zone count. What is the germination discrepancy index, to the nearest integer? 4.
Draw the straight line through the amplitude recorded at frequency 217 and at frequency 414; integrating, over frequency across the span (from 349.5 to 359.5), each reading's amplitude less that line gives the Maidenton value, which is 133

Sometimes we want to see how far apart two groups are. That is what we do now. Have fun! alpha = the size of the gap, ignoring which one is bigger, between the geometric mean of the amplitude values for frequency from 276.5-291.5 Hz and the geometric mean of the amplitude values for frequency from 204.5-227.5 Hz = 10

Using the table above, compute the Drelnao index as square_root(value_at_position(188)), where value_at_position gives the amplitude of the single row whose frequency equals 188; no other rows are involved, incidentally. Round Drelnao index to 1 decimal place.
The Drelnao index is 10.2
